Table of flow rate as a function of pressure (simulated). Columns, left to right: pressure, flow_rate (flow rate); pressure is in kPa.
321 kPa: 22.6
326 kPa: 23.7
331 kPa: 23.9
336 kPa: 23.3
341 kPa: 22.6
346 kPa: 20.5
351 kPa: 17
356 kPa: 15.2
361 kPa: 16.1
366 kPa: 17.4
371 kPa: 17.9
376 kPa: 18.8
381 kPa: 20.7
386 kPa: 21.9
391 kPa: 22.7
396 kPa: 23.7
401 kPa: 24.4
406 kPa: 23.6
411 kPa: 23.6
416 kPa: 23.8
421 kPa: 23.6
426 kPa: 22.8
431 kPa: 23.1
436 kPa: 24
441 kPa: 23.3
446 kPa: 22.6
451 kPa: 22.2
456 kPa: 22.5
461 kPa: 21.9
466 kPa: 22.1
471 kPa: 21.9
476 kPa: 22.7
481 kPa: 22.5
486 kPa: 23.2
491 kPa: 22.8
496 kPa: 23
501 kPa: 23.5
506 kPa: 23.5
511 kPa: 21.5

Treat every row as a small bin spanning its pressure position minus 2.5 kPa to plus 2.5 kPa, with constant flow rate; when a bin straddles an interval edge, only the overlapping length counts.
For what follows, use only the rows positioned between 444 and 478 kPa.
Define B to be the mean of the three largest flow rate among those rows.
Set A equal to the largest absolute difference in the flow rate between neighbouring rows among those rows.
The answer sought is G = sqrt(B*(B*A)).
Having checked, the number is 20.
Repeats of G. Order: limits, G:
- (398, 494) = 23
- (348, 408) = 33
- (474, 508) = 20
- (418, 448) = 22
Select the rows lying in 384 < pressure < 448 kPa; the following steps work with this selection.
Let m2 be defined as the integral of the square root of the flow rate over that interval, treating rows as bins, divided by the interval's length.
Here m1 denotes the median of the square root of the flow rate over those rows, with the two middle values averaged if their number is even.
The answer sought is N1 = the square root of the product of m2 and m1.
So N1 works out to 4.84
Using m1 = 4.86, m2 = 4.83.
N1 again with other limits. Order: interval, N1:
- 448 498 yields 4.74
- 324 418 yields 4.66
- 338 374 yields 4.21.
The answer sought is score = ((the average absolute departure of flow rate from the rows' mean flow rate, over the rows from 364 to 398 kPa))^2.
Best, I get 4.3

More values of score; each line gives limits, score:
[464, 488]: 0.1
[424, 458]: 0.2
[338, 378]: 3.4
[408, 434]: 0.1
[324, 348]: 1.0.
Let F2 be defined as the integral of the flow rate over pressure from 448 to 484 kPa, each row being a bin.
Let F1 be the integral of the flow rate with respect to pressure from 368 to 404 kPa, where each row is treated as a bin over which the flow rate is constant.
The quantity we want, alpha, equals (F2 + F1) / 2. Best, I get 786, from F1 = 771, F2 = 802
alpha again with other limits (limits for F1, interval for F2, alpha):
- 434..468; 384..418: 783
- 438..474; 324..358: 759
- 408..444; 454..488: 803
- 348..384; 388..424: 743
